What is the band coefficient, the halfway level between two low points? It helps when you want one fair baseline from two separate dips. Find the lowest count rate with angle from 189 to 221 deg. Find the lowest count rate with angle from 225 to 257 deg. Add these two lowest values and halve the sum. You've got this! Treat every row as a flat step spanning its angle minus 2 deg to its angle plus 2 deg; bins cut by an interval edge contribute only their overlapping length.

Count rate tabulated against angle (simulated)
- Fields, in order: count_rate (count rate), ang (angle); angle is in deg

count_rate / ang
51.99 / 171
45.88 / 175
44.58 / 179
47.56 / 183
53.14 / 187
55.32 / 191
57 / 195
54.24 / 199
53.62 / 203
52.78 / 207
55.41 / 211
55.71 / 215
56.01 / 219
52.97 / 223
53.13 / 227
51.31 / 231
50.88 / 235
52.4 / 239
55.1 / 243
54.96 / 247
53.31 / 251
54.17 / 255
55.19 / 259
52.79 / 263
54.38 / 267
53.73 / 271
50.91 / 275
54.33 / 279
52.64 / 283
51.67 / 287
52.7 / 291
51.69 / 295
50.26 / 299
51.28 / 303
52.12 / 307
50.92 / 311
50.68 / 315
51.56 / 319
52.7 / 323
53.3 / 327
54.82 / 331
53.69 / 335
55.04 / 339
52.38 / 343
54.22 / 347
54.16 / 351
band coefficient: 51.8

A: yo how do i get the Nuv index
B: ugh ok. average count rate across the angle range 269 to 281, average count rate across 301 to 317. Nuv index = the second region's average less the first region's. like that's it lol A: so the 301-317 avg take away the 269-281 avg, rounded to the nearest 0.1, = -1.7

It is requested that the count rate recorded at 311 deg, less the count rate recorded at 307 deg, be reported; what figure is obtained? -1.2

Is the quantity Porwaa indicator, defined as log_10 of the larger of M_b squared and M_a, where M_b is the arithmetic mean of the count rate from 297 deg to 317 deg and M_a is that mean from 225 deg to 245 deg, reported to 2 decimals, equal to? 3.42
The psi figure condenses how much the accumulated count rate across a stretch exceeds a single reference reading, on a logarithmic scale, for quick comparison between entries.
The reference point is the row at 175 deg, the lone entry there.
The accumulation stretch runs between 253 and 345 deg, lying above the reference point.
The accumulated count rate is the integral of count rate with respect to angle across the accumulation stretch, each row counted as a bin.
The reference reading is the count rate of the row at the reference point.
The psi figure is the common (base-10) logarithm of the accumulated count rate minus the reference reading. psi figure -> 3.7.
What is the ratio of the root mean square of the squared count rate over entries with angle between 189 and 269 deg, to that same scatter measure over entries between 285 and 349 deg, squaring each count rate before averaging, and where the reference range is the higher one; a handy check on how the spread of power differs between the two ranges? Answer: 1.06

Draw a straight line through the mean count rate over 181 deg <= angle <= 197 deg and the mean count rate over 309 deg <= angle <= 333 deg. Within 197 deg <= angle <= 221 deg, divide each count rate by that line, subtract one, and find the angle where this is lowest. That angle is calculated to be 207 deg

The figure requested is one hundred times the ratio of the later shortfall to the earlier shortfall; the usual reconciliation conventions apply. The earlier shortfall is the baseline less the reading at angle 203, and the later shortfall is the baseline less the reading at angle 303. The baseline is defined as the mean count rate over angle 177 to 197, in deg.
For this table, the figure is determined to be -11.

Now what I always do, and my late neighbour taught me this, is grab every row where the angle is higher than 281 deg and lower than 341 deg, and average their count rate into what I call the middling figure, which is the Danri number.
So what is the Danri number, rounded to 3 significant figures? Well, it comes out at 52.3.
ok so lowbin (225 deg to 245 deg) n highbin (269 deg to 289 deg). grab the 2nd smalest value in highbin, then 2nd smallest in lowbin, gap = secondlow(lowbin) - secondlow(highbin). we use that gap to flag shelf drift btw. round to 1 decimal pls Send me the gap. -0.4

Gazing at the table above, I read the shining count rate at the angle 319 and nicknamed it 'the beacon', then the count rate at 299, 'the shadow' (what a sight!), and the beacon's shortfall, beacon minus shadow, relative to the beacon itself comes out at 0.03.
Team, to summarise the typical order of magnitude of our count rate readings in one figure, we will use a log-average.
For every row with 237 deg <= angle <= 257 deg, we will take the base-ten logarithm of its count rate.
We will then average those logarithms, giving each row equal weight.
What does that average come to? 1.73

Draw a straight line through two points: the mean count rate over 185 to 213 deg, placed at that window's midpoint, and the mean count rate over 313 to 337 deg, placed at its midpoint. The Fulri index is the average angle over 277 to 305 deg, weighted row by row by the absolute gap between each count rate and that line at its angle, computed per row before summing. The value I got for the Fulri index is 293.7 deg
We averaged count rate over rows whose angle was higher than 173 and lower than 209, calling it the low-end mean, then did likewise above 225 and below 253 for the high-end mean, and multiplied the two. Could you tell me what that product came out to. 2734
